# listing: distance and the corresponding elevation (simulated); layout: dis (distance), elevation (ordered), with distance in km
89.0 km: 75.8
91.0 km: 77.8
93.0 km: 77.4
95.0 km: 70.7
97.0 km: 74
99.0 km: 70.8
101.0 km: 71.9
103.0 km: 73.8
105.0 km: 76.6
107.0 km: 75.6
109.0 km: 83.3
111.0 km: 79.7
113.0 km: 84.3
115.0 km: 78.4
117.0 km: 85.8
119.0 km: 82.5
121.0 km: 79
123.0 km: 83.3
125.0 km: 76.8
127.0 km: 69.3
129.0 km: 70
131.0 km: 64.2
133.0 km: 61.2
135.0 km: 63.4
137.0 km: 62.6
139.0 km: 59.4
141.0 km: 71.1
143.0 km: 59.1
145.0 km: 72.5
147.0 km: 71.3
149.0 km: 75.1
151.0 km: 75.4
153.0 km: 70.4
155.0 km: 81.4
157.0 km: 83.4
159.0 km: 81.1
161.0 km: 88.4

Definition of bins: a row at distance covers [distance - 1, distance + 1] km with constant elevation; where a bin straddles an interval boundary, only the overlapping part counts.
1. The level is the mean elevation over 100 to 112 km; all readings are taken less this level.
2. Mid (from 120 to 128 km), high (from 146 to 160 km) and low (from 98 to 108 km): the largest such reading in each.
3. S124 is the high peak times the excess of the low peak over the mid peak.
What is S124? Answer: -44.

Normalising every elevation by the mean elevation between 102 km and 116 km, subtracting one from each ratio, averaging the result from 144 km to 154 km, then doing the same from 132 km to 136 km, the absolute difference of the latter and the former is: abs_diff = 0.14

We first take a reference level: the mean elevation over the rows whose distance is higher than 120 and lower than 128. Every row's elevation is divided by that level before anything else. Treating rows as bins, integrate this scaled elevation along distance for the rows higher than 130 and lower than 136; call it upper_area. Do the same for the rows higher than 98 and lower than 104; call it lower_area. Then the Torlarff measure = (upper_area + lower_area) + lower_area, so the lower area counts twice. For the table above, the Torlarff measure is 16.1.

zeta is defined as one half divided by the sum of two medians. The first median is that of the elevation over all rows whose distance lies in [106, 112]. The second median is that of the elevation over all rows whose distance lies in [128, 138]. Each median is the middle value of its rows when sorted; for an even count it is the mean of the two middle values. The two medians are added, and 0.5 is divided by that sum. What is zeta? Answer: 0.0035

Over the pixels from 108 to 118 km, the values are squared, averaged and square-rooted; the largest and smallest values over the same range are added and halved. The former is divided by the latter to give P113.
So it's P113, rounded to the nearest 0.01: 1.00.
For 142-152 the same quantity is 1.05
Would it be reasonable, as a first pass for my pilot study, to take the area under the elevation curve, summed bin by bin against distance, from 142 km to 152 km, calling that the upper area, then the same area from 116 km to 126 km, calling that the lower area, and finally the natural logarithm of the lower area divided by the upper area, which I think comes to 0.14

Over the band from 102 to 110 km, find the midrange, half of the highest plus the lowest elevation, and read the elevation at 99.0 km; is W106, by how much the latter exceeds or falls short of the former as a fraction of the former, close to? -0.10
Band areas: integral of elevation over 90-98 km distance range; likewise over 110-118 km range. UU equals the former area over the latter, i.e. 0.91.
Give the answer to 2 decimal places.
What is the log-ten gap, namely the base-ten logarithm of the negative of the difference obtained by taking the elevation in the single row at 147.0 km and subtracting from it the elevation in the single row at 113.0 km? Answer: 1.11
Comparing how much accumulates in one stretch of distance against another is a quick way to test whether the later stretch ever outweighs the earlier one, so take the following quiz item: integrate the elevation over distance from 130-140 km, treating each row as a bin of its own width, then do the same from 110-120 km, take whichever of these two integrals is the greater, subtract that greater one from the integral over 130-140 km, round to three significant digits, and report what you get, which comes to -200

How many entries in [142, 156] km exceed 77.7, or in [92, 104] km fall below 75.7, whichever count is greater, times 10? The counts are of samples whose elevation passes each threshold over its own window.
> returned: 50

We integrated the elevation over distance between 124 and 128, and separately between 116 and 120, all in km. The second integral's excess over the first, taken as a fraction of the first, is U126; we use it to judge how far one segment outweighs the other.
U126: 0.15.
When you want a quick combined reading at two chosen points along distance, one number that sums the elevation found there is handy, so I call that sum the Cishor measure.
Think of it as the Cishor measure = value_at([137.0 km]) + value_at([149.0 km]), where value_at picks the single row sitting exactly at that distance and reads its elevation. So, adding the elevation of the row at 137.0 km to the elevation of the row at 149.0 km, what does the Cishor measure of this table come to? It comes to 138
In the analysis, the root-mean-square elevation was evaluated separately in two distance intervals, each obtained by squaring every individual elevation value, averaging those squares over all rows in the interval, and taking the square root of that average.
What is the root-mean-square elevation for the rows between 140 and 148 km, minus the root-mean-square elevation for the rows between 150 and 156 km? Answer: -7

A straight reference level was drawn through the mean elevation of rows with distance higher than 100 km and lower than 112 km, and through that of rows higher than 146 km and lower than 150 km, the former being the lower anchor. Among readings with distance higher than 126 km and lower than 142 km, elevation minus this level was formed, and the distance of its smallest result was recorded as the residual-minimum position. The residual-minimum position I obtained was 139.0 km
